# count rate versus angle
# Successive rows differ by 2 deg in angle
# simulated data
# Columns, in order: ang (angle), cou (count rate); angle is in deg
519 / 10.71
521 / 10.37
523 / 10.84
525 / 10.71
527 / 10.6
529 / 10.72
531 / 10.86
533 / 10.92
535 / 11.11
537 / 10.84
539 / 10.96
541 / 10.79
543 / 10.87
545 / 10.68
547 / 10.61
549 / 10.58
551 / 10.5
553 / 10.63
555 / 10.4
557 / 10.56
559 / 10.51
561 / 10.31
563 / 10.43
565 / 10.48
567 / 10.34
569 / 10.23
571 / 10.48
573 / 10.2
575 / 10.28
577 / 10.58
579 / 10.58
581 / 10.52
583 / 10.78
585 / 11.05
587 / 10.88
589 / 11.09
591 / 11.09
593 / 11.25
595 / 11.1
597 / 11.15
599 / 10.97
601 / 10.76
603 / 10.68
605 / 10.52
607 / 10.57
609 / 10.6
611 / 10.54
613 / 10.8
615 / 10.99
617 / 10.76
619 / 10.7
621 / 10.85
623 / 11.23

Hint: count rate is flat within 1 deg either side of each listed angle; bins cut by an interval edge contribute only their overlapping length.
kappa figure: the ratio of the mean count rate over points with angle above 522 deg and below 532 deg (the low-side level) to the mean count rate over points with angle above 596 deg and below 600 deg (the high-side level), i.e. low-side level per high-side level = 0.97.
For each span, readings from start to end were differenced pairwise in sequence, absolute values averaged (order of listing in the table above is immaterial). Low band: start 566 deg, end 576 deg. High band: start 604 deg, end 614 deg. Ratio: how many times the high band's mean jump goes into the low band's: 1.8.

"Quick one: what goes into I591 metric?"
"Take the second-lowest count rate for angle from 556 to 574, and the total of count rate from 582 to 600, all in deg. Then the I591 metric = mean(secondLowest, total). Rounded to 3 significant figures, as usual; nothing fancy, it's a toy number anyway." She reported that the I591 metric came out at 54.8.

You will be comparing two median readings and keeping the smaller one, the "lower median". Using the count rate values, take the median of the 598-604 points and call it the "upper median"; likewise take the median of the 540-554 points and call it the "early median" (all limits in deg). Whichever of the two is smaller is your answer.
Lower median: 10.6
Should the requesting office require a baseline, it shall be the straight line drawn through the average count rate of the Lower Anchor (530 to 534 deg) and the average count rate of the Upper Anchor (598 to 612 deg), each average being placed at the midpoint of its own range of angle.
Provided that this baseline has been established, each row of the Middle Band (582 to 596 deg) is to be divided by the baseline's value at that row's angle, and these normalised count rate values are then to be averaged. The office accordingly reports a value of 1.03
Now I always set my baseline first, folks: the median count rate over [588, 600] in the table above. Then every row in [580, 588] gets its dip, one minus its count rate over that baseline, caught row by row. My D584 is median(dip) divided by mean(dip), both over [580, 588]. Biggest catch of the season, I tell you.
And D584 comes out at 0.92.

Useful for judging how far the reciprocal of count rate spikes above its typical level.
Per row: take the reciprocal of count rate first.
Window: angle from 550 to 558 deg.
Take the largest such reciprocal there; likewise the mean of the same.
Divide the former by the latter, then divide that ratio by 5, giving 0.202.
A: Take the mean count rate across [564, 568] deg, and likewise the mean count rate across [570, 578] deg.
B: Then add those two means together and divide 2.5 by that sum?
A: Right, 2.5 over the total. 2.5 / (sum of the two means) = 0.120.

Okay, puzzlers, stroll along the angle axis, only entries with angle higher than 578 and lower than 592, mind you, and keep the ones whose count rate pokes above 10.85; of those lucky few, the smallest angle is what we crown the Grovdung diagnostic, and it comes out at 585 deg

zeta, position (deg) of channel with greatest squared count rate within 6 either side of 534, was 535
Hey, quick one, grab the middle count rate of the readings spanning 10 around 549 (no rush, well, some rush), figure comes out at 10.6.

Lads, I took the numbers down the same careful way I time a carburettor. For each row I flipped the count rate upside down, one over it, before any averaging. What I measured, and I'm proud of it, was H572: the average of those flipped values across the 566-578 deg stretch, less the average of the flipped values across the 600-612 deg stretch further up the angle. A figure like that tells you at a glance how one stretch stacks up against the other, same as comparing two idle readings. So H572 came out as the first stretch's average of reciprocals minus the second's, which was 0.0024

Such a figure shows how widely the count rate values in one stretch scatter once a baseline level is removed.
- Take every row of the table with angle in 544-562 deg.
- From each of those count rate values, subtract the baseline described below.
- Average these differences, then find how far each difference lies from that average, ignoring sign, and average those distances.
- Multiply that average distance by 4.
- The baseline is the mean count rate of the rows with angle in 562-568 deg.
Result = 0.36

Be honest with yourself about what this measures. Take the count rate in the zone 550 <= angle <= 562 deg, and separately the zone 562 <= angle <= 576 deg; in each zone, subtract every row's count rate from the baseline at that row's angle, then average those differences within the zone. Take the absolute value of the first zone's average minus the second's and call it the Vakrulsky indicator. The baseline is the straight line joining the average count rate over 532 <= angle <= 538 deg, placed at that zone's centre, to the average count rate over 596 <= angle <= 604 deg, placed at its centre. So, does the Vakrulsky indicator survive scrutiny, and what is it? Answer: 0.12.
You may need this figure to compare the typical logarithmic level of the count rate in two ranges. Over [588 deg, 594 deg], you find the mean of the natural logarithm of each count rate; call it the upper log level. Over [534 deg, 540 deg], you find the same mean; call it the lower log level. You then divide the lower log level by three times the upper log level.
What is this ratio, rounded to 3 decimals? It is 0.331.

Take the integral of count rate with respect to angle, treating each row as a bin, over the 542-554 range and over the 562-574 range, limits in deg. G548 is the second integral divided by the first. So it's 0.97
